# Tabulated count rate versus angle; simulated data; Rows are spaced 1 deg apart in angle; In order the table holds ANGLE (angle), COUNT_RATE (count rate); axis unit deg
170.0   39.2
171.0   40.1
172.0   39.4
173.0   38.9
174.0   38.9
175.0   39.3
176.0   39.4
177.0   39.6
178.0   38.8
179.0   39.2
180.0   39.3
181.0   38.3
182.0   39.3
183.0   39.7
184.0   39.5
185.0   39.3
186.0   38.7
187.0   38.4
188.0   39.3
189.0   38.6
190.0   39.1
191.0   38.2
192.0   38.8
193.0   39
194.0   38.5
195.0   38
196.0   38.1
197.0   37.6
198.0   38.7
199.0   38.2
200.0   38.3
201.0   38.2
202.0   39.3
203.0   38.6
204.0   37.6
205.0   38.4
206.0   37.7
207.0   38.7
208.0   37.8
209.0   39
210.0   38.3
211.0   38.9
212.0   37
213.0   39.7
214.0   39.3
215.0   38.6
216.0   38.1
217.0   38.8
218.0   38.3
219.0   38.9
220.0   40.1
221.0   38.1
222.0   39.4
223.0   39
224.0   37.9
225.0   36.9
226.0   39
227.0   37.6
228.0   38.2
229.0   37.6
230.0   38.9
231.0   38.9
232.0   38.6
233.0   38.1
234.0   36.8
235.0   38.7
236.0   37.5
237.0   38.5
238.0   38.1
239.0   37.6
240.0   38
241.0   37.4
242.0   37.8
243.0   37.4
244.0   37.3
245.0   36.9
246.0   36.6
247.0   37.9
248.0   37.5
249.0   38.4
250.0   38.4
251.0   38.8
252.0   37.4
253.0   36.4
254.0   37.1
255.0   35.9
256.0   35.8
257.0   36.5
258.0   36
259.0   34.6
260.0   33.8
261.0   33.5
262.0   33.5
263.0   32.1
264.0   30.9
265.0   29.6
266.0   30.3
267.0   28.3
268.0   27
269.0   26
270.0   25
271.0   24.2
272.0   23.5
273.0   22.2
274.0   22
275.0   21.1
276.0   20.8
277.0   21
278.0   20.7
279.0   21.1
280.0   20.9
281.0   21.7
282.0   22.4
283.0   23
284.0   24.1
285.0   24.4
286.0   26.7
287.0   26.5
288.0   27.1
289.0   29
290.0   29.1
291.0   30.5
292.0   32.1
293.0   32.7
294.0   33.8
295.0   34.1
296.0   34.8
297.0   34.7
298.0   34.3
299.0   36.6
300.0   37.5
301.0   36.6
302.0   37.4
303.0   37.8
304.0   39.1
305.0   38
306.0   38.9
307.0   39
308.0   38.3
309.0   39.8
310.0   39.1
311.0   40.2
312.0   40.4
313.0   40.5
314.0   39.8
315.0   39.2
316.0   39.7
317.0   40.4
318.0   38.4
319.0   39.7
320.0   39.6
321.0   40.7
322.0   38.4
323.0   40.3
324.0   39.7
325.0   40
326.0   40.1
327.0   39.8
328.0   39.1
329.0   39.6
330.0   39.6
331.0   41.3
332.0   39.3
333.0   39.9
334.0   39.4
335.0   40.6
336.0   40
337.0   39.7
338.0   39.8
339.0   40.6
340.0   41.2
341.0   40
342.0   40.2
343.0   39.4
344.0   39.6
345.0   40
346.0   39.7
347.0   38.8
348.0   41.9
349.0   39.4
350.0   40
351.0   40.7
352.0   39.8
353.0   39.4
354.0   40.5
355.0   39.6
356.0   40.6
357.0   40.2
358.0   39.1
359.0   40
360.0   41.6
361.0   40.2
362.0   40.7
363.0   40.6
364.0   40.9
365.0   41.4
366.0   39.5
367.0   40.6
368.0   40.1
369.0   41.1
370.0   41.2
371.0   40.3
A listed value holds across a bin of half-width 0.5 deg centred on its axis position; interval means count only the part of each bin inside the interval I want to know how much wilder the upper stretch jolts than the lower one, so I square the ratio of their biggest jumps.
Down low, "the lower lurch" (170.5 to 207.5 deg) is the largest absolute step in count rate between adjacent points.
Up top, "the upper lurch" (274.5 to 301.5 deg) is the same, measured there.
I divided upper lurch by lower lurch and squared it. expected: 4.4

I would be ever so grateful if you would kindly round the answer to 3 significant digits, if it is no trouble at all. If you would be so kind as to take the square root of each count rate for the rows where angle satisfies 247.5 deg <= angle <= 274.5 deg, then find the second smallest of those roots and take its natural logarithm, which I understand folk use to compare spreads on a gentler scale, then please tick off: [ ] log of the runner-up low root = 1.55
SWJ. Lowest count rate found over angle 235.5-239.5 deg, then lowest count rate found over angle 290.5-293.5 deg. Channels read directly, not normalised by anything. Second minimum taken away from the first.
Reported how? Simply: 7.0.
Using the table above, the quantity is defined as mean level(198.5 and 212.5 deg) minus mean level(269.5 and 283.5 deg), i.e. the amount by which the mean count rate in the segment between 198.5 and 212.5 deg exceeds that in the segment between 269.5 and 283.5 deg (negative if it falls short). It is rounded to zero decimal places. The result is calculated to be 16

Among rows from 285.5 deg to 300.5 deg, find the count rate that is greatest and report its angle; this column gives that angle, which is 300.0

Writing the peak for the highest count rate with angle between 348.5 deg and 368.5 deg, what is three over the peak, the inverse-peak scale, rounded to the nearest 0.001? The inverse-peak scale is 0.072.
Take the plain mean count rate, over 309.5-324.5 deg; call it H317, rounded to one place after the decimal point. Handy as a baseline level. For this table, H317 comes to 39.7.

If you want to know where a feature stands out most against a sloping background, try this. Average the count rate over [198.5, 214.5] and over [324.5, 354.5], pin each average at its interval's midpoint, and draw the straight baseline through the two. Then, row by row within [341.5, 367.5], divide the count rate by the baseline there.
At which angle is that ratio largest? 348.0 deg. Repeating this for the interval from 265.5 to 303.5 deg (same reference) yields 303.0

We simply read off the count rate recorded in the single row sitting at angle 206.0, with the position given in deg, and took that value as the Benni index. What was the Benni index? 37.7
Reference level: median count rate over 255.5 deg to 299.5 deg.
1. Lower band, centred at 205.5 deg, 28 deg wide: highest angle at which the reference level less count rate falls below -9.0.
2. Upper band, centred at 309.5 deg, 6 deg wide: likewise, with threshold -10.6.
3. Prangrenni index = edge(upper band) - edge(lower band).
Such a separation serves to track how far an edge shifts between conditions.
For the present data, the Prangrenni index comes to 93 deg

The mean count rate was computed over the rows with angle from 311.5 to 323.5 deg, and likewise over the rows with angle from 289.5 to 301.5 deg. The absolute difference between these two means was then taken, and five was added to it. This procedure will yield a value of 11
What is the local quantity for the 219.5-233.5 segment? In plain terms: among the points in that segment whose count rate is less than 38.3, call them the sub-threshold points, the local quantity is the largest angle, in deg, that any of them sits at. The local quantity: 233.0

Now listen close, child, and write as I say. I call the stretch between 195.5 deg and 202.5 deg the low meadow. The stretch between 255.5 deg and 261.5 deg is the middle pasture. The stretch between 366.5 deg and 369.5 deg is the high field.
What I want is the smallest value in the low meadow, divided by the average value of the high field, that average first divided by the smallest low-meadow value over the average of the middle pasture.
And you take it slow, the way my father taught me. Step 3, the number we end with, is 0.99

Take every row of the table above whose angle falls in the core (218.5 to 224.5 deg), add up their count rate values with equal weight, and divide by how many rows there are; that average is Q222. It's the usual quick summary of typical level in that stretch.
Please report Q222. 38.9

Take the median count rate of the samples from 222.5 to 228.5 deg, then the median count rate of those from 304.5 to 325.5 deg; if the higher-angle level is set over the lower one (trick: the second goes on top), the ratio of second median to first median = 1.04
